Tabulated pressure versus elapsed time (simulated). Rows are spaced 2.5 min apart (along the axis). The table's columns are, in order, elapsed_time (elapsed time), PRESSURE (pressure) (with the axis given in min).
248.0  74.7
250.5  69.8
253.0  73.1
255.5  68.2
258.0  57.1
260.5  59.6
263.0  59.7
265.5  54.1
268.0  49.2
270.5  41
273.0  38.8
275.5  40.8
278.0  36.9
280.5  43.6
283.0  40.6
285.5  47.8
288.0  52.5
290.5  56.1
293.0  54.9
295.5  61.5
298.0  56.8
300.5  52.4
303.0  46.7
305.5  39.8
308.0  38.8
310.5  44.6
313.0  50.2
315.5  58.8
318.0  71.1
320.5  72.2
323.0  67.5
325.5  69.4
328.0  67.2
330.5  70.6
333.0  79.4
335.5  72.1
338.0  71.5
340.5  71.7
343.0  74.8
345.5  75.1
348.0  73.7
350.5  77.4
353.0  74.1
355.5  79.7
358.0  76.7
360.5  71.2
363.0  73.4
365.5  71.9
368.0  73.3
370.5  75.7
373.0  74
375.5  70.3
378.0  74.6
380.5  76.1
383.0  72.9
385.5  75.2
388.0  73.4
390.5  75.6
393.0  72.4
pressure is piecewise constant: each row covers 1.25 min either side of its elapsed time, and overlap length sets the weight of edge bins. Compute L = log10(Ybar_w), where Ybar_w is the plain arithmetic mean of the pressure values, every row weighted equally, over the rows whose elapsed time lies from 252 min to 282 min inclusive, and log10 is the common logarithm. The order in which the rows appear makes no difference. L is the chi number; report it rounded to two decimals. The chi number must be 1.71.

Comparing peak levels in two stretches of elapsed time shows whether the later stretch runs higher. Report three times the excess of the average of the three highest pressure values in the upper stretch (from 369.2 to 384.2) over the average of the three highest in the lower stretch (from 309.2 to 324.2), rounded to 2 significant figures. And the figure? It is 16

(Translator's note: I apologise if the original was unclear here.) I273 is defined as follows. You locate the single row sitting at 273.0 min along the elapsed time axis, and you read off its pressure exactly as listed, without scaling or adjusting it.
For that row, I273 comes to 38.8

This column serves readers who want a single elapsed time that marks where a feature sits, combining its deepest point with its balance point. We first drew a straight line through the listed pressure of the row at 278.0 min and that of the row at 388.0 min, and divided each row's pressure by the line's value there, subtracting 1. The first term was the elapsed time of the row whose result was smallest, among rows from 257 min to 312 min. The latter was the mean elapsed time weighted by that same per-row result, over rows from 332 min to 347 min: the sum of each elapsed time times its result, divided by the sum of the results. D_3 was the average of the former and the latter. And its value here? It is 323.3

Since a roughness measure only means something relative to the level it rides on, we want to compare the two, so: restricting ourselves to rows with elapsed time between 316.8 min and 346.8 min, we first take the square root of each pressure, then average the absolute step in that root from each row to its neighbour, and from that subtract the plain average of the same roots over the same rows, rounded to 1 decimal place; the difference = -8.3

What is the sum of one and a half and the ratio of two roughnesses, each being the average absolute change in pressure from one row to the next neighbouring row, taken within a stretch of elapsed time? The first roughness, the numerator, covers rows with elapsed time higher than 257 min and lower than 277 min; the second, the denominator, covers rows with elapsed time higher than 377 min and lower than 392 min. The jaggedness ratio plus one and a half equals 3.2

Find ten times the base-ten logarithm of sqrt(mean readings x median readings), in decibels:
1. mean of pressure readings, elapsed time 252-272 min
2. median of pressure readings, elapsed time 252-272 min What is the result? 17.6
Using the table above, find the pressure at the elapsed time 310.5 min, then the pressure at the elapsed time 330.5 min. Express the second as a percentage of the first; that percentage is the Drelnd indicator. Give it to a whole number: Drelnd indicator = 158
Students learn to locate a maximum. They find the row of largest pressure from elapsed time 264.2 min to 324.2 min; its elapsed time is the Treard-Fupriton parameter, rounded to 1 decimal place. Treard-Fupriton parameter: 320.5 min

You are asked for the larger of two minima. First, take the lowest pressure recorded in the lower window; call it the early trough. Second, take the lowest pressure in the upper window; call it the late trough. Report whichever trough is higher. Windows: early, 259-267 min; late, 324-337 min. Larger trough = 67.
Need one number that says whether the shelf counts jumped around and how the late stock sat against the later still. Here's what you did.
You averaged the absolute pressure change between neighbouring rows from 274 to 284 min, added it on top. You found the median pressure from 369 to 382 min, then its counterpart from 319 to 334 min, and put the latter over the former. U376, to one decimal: 5.5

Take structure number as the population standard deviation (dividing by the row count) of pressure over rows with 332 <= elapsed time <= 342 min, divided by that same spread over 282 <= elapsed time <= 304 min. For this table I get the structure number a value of 0.56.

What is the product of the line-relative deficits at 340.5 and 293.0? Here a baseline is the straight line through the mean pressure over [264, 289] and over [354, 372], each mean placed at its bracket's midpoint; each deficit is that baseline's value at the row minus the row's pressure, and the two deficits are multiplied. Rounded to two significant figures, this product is 23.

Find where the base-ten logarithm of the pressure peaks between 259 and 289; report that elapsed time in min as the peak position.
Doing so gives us 263.0 min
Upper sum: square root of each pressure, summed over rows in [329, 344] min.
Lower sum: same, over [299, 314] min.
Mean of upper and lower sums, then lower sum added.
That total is 86.2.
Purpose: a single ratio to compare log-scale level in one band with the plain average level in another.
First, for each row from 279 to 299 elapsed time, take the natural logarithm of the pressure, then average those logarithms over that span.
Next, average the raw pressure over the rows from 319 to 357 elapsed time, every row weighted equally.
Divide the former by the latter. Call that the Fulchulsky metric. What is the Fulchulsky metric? 0.054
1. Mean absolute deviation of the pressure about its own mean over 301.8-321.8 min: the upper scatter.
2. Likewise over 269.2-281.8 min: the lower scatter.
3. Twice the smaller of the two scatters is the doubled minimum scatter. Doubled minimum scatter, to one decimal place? 3.8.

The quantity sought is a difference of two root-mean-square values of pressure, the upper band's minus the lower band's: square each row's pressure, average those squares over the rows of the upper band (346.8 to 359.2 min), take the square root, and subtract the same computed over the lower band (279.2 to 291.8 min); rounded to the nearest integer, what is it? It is 28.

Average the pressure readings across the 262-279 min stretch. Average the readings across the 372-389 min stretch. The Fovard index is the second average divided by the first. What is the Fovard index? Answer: 1.61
